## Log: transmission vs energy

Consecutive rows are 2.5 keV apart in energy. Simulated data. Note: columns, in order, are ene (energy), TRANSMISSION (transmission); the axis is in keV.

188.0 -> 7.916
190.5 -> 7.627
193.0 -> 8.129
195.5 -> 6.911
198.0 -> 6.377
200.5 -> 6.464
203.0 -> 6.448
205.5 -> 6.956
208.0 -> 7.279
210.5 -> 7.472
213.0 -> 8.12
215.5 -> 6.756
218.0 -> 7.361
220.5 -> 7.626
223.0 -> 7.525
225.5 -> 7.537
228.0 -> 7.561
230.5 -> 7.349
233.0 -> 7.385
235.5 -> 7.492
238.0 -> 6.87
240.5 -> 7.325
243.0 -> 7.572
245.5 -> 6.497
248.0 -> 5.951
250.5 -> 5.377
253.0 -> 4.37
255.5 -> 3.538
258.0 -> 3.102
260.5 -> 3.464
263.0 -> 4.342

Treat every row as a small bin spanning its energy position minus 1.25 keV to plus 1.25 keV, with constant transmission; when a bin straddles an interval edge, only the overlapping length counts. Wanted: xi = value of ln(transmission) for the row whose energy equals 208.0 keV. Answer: 1.98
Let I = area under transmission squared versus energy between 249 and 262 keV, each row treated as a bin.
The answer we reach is 219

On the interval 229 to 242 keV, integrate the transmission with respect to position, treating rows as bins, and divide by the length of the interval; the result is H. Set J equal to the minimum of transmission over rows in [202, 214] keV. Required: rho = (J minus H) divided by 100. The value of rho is -0.0085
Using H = 7.30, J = 6.448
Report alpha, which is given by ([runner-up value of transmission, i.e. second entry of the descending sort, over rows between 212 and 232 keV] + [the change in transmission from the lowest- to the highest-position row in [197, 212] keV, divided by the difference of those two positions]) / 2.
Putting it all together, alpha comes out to 3.86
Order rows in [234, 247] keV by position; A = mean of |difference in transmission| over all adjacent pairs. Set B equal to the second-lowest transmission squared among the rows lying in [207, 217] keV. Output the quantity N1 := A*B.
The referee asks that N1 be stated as 32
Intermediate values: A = 0.6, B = 53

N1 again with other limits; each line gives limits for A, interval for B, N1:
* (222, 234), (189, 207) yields 3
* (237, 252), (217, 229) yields 33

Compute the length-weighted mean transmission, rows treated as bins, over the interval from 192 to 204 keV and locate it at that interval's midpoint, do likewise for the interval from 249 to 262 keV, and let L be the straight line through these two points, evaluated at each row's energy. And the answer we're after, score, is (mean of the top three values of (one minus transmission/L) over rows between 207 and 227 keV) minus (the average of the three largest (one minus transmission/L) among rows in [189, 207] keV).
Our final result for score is -0.20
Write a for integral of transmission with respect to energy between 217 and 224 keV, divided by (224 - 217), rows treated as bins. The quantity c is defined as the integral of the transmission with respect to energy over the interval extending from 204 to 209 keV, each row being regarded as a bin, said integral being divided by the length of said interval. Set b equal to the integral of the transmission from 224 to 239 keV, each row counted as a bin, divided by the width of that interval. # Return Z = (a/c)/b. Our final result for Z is 0.14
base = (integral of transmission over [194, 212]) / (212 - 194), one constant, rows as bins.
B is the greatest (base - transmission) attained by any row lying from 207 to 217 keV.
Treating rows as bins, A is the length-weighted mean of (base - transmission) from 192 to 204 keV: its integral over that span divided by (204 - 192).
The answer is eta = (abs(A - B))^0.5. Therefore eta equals 0.3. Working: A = 0.0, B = 0.1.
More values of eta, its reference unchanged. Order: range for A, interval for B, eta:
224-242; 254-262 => 2.1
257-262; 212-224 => 1.8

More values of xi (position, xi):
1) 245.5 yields 1.87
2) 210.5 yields 2.01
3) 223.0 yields 2.02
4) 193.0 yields 2.10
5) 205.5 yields 1.94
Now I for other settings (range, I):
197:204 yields 290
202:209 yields 334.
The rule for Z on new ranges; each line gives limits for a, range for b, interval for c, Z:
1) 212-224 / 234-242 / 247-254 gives 0.20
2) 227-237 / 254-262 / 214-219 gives 0.31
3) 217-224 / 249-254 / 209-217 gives 0.20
